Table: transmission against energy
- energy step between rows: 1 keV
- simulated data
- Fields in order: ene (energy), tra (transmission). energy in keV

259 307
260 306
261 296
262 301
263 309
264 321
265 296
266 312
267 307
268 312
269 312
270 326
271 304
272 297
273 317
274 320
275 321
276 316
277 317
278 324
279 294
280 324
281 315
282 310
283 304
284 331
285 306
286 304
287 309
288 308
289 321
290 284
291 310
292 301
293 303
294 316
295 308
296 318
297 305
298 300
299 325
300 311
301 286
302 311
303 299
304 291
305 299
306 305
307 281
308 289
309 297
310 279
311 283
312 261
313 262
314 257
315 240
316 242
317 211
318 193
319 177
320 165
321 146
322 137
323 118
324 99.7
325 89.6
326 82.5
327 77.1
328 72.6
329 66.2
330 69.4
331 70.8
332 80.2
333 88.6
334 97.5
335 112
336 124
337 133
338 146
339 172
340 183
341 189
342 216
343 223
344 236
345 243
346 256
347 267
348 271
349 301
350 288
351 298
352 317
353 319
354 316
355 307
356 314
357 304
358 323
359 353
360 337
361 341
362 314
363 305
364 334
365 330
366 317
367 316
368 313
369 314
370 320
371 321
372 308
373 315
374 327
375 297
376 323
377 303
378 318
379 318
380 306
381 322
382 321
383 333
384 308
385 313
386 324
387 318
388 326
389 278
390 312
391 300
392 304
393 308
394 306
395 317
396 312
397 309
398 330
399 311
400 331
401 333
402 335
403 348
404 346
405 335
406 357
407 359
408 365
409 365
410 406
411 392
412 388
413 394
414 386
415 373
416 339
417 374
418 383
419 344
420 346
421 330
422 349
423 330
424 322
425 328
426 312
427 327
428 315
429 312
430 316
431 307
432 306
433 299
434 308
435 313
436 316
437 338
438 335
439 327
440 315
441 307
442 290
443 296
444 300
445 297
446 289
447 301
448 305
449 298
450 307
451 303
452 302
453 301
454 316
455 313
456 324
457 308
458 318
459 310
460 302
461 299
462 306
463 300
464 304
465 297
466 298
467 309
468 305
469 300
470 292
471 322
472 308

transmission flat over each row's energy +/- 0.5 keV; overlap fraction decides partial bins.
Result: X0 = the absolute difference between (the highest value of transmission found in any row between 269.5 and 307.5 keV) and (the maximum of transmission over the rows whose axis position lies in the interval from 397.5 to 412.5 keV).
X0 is 75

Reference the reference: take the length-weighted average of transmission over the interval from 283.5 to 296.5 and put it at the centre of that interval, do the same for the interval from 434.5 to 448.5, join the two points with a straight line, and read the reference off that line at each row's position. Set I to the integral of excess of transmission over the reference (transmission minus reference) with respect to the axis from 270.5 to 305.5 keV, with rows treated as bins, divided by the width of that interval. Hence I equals 0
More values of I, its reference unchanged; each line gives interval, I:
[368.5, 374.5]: 8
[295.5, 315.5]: -19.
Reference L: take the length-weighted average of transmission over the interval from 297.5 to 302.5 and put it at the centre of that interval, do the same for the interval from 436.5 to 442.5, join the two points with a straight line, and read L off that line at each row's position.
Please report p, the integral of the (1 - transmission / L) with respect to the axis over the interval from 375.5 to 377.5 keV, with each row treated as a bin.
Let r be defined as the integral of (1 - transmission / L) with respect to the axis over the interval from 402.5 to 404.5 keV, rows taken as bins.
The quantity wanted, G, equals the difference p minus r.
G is 0.201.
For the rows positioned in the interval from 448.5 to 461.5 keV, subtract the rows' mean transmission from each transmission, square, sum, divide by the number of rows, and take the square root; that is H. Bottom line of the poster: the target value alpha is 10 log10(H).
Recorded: 8.9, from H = 7.7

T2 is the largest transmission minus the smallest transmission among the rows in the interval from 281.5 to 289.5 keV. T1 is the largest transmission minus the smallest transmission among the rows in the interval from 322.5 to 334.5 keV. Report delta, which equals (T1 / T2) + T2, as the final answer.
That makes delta 29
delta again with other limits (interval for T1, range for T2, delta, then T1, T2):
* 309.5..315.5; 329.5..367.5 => 284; 43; 284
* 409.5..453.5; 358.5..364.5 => 50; 117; 48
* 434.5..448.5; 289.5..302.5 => 42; 49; 41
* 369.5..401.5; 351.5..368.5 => 50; 55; 49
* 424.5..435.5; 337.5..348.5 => 125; 29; 125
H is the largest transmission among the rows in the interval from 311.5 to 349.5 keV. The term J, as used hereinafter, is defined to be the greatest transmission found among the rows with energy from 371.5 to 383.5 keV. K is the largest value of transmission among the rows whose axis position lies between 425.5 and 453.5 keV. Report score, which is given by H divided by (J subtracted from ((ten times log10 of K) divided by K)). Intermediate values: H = 301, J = 333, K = 338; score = -0.90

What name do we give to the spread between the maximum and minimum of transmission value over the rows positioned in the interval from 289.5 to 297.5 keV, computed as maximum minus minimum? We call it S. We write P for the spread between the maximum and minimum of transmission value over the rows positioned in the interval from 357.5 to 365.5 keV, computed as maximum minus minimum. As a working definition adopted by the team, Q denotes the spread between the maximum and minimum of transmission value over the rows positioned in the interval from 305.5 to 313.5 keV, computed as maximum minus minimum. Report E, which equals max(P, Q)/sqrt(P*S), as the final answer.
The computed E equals 1.2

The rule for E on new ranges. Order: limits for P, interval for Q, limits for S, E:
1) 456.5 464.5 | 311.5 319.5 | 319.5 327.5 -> 2.1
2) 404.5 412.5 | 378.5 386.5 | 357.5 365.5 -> 1.2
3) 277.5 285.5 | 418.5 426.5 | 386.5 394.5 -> 0.9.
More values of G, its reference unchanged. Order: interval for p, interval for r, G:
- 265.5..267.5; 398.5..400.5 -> -0.001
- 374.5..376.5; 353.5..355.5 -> 0.021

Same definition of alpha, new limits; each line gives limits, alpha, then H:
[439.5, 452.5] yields 8.3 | 6.8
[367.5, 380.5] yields 9.2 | 8.2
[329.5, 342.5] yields 16.7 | 46.8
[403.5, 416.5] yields 13.3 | 21.6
